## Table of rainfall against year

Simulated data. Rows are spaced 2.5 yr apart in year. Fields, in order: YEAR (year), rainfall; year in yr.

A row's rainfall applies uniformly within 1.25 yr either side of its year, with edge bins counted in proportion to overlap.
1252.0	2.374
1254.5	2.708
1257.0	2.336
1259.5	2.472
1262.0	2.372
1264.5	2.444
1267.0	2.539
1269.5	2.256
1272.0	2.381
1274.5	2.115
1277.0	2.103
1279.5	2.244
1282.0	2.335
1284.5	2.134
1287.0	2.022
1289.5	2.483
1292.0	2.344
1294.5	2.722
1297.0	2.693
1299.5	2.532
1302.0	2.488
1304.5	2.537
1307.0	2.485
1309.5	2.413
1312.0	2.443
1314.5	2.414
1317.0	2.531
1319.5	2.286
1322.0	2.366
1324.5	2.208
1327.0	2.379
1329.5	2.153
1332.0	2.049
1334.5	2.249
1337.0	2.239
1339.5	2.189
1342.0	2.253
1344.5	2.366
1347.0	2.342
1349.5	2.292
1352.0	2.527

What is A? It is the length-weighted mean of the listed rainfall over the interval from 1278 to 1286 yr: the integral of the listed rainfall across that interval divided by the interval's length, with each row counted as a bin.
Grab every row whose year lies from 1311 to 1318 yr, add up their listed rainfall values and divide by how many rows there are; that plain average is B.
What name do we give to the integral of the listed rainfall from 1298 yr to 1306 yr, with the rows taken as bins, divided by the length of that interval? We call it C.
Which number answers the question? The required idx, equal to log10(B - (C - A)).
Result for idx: 0.34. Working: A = 2.23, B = 2.46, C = 2.52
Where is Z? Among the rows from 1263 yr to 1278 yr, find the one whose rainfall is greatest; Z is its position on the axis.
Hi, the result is 1267.0 yr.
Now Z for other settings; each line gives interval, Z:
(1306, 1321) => 1317.0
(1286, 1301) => 1294.5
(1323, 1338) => 1327.0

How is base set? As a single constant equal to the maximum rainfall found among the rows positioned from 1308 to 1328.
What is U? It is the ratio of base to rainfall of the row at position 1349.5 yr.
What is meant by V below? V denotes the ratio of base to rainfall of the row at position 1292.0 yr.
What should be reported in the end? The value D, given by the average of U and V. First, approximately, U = 1.10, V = 1.08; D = 1.09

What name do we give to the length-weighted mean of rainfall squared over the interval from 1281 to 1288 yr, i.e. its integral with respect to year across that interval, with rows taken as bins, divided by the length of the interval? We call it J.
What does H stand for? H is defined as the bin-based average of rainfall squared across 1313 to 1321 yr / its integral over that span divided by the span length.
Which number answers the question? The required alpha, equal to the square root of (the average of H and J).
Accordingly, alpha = 2.29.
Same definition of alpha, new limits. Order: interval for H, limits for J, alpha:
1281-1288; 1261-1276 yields 2.26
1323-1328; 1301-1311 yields 2.39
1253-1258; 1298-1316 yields 2.50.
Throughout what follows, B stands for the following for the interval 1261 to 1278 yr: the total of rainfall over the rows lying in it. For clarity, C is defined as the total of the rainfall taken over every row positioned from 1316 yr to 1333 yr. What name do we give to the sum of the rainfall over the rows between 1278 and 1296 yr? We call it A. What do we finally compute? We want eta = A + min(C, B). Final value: 32.3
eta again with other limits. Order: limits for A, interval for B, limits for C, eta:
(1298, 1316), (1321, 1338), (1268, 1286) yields 32.9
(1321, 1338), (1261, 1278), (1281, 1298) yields 31.9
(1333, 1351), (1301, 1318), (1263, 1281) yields 32.0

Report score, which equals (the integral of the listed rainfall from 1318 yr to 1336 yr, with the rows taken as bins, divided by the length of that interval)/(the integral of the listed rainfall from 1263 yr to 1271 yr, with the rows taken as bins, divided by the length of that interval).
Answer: 0.93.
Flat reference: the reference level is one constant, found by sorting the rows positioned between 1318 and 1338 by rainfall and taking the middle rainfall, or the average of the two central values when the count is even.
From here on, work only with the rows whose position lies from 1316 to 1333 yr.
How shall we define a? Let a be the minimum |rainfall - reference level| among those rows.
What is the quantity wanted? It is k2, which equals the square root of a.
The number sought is 0.19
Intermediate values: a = 0.04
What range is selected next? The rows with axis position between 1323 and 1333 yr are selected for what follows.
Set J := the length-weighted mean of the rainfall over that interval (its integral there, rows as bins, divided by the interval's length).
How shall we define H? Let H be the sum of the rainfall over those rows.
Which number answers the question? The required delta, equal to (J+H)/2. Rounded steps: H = 8.8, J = 2.21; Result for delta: 5.50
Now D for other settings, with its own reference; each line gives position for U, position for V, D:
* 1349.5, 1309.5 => 1.08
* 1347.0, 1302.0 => 1.05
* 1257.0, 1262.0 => 1.08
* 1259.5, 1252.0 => 1.05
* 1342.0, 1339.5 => 1.14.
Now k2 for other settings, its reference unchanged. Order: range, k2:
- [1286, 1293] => 0.32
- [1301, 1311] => 0.41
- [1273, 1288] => 0.00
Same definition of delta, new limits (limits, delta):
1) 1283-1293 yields 5.61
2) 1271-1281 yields 5.53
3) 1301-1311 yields 6.20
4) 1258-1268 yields 6.14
